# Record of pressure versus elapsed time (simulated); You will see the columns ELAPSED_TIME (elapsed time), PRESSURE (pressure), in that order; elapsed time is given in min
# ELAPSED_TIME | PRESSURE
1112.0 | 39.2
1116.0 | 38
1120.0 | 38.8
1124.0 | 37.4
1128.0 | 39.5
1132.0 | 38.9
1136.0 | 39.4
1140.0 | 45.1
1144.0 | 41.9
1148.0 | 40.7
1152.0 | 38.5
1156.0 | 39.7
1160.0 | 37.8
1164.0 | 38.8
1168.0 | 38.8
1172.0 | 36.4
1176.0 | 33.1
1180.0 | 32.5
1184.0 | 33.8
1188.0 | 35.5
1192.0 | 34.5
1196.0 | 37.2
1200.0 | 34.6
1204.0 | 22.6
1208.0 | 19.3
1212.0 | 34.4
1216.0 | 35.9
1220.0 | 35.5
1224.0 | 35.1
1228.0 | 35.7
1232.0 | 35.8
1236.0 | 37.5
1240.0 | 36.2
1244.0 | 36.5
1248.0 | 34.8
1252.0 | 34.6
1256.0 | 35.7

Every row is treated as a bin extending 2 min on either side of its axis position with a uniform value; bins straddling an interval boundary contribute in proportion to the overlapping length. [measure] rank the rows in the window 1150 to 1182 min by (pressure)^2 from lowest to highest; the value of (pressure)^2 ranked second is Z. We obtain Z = 1096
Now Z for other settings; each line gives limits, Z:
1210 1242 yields 1232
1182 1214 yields 511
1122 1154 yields 1482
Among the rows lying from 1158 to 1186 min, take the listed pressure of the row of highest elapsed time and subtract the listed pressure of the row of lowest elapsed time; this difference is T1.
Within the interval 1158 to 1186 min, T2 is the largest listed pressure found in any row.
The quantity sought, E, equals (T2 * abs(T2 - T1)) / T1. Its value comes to -415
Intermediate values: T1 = -4.0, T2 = 38.8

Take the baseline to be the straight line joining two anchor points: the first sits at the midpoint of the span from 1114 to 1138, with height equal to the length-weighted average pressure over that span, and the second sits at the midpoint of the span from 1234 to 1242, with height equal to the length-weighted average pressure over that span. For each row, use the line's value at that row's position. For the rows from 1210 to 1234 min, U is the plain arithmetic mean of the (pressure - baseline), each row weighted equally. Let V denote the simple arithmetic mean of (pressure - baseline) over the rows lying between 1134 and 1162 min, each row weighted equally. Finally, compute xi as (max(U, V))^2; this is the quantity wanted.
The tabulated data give 5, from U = -2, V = 2.1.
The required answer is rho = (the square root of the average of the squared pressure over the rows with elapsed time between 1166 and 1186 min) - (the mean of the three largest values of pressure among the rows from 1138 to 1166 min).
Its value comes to -8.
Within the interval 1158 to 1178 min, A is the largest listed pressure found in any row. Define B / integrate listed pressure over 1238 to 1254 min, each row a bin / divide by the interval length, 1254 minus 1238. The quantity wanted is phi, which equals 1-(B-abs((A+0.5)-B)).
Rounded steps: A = 38.8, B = 36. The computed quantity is -31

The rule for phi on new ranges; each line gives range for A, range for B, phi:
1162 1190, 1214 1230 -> -31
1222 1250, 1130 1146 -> -37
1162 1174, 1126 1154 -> -38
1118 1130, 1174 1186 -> -25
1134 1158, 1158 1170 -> -30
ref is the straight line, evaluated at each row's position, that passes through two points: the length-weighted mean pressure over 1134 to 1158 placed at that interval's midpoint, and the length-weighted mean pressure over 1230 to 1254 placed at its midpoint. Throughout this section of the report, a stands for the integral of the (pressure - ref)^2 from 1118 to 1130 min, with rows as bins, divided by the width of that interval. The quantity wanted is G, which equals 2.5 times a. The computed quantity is 32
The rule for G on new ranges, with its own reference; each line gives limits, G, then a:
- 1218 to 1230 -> 5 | 2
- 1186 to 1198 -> 23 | 9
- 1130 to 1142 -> 22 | 9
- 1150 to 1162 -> 9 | 3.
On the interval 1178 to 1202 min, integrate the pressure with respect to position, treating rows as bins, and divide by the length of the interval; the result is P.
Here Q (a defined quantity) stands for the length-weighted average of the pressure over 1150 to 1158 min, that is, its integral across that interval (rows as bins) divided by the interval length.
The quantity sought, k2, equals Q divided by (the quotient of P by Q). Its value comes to 44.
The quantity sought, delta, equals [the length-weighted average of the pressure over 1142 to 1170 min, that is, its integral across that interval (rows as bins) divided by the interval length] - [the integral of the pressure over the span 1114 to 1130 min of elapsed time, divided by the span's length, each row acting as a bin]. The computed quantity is 1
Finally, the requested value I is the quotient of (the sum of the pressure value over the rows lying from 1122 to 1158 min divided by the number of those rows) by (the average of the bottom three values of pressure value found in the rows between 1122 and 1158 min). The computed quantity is 1.05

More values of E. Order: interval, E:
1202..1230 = 62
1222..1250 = -4725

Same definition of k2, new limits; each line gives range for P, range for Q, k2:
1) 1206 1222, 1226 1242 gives 42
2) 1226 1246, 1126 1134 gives 42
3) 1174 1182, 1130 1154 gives 51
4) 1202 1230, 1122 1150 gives 52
